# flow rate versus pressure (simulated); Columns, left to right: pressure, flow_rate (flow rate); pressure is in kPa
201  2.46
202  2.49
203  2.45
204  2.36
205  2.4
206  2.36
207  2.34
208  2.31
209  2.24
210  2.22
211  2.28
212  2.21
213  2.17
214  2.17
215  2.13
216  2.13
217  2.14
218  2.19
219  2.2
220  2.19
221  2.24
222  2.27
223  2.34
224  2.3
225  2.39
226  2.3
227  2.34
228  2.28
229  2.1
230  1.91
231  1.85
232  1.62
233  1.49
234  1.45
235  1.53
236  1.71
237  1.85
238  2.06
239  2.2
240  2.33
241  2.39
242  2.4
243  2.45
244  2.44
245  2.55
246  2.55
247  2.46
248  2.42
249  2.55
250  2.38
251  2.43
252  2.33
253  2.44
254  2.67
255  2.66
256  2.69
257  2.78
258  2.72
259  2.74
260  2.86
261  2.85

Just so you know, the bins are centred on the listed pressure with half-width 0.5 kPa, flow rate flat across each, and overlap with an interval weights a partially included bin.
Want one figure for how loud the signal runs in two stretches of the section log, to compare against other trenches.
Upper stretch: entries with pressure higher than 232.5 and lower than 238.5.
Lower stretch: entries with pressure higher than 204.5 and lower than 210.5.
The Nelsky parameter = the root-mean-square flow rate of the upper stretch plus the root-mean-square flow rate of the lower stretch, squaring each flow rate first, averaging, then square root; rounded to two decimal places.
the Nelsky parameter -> 4.01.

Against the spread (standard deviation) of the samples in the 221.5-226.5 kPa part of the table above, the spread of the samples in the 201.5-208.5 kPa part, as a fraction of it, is 1.4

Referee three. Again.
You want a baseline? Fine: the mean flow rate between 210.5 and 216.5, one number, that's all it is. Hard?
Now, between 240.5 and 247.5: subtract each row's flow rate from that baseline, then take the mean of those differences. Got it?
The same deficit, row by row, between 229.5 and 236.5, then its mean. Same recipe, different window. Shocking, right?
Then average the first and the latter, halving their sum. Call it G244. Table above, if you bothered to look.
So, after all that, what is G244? 0.12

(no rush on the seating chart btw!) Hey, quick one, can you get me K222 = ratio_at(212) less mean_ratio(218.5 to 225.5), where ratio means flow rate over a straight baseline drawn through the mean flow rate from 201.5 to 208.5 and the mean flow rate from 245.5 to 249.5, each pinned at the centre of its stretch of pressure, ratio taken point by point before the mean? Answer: -0.017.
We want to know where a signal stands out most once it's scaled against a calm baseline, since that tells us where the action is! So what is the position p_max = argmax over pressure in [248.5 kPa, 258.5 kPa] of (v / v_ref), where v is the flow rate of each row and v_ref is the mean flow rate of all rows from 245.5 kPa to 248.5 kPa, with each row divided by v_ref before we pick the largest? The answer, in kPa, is 257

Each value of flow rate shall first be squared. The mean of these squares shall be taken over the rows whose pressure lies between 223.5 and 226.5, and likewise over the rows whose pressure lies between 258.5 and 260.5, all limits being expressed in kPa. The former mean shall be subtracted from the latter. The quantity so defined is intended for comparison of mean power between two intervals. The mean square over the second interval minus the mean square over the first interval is 2.4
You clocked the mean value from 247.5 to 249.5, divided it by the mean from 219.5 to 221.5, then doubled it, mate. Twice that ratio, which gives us 2.24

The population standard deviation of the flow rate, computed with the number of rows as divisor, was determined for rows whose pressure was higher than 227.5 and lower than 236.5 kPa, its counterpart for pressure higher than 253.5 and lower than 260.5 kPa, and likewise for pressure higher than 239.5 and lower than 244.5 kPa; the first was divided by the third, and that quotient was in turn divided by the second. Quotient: 98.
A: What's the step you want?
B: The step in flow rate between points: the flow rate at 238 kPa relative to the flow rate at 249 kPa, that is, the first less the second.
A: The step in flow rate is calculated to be -0.49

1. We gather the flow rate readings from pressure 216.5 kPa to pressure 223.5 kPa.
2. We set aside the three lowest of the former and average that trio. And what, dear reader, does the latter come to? 2.17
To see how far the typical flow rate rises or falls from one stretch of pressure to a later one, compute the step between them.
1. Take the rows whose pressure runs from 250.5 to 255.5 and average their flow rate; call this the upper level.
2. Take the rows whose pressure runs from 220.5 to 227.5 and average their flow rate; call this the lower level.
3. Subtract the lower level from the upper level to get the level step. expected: 0.19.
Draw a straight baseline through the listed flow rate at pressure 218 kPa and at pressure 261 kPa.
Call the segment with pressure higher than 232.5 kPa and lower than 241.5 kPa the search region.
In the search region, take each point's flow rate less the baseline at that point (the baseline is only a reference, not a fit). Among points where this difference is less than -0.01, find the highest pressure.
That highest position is 241 kPa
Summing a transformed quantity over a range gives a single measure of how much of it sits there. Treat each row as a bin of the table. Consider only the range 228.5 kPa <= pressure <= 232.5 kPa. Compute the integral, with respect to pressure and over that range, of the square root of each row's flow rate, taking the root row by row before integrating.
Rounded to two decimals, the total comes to 5.46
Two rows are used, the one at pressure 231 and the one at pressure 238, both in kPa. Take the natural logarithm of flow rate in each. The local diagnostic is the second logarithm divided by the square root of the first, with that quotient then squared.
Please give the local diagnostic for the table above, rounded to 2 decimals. 0.85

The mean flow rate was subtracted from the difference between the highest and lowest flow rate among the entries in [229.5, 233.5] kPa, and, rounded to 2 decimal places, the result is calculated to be -1.30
